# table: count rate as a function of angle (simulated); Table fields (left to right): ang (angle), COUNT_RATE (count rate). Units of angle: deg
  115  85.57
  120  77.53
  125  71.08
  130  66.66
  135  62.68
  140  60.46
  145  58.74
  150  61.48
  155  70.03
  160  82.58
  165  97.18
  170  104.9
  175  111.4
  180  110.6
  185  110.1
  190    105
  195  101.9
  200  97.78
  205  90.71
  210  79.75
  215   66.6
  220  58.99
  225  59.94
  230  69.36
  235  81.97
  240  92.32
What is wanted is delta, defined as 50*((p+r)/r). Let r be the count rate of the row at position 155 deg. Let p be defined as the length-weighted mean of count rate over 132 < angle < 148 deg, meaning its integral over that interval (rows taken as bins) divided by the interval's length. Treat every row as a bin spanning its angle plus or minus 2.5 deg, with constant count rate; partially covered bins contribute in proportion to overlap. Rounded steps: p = 61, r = 70.03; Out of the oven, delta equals 93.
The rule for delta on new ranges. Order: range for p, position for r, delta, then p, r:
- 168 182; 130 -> 132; 109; 66.66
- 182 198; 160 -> 114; 106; 82.58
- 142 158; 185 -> 79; 64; 110.1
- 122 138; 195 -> 83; 67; 101.9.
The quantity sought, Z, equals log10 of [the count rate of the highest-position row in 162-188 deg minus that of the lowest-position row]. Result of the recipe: 1.11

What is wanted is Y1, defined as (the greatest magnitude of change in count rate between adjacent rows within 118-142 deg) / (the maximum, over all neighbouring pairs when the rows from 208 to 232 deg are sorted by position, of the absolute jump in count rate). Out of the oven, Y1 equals 0.5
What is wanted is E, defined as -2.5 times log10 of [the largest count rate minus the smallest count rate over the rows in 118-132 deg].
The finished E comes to -2.6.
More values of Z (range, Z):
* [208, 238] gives 0.35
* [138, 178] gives 1.71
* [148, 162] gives 1.32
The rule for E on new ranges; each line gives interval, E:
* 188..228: -4.2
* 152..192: -4.0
